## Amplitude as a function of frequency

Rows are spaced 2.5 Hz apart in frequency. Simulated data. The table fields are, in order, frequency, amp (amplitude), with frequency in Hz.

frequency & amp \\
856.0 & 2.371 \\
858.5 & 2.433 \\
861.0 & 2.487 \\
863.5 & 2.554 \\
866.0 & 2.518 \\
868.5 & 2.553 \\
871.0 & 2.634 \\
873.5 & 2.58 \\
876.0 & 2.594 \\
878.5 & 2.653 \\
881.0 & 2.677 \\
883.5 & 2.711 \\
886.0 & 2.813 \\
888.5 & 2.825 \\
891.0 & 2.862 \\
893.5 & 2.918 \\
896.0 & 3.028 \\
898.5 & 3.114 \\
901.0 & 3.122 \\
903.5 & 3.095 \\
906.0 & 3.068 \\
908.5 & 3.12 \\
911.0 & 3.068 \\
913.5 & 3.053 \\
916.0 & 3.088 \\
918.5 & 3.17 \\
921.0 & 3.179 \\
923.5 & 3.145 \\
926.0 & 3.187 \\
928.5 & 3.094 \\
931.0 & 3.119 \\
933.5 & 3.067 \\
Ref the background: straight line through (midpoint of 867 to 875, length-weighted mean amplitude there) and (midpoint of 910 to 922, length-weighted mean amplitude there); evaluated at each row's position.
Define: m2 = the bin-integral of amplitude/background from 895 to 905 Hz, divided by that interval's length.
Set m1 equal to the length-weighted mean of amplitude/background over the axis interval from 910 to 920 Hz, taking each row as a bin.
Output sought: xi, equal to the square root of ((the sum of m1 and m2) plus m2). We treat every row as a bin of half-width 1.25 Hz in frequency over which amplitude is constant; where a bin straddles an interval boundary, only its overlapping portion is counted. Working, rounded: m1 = 0.999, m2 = 1.06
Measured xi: 1.76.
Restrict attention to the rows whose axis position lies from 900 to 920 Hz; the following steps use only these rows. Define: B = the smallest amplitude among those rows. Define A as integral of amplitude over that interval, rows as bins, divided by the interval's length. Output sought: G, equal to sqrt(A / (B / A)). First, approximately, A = 3.10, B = 3.053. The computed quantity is 1.773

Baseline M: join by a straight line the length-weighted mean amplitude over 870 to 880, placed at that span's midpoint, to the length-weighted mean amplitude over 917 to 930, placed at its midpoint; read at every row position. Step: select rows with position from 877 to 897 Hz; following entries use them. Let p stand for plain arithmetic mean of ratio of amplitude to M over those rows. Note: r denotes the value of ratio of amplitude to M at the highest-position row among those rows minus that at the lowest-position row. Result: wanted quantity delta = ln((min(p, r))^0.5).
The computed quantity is -1.4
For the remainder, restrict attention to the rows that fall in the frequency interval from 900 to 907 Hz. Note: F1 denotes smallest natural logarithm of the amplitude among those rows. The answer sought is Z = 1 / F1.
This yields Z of 0.89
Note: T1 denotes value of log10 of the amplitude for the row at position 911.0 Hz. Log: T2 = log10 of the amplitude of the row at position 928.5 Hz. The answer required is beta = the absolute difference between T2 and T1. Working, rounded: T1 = 0.49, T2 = 0.49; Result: 0.004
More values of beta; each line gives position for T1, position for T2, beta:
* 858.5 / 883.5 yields 0.047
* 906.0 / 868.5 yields 0.080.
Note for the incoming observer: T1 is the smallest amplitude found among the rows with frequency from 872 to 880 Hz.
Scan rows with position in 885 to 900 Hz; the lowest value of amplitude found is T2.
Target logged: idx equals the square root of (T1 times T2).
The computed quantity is 2.69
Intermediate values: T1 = 2.58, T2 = 2.813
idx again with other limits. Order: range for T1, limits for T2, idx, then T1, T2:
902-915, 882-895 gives 2.88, 3.053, 2.711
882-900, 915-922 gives 2.89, 2.711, 3.088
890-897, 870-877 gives 2.72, 2.862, 2.58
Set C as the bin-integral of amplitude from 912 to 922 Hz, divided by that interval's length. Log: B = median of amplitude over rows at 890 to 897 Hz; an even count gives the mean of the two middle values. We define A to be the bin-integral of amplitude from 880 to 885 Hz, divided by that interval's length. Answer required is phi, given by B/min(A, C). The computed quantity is 1.08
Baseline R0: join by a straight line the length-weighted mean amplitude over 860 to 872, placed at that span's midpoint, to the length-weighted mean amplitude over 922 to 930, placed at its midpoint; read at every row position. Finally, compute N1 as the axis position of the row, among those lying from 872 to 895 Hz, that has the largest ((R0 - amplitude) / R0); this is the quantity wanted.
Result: 876.0 Hz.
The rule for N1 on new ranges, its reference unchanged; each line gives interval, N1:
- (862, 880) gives 876.0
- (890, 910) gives 891.0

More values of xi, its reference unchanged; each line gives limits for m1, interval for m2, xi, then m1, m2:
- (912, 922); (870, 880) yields 1.73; 0.999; 0.99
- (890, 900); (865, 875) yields 1.74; 1.042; 1.00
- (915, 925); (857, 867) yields 1.73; 0.997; 1.00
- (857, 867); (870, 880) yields 1.73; 1.005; 0.99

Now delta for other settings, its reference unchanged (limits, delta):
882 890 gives -1.9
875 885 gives -2.2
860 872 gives -2.1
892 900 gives -1.5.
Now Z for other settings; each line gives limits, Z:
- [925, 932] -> 0.89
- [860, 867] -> 1.10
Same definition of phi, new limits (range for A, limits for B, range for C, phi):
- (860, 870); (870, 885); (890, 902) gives 1.04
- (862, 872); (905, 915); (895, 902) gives 1.20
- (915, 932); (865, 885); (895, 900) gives 0.85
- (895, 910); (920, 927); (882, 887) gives 1.15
